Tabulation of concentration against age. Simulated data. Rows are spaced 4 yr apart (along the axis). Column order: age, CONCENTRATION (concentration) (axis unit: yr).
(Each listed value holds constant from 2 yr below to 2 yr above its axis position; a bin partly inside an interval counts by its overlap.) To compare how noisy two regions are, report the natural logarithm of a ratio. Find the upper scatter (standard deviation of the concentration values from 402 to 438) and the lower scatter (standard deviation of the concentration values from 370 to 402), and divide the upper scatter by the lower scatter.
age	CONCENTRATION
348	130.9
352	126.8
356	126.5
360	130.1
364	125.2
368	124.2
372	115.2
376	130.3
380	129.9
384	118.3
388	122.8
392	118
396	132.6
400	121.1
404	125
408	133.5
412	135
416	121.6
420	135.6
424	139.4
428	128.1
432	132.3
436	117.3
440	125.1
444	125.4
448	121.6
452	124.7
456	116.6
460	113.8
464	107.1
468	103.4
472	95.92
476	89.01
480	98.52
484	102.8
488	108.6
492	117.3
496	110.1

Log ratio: 0.1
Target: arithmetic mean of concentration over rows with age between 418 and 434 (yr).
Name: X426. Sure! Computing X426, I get 134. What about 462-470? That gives 105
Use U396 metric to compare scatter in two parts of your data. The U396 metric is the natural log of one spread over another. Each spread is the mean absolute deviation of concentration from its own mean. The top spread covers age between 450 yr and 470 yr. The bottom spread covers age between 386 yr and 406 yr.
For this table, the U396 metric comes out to 0.47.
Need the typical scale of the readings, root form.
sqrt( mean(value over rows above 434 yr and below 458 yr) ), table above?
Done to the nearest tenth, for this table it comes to 11.0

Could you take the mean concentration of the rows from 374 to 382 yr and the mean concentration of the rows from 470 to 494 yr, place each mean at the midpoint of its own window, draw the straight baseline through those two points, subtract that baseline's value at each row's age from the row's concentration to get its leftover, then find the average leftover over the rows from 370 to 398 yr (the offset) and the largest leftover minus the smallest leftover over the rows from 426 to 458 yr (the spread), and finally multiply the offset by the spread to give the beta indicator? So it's -64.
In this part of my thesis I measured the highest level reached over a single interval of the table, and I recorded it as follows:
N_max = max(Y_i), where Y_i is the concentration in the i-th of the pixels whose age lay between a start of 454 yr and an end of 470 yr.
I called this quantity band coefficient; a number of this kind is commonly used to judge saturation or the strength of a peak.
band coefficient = 116.6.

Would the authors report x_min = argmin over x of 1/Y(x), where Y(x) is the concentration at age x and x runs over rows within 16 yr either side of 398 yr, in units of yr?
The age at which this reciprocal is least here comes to 412 yr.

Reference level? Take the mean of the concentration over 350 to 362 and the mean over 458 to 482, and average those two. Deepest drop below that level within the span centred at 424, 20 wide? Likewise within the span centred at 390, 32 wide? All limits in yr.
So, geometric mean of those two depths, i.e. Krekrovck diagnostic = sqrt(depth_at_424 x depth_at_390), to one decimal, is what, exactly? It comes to 4.9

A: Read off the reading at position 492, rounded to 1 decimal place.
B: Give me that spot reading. 117.3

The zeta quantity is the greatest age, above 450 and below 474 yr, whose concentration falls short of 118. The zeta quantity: 472 yr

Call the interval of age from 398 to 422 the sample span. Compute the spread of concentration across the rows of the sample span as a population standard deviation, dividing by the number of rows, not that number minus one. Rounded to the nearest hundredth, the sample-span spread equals 6.22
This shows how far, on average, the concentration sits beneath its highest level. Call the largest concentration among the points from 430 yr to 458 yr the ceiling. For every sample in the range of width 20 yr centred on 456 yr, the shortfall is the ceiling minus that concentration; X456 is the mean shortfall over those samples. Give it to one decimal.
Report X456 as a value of 15.5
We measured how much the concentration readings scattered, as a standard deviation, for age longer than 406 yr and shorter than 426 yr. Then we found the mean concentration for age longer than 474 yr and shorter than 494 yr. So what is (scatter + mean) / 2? 55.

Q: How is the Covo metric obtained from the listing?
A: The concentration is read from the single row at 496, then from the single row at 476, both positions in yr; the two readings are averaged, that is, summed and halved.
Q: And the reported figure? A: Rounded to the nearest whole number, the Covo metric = 100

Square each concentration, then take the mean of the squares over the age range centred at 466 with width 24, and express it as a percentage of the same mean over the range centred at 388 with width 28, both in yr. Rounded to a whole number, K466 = 70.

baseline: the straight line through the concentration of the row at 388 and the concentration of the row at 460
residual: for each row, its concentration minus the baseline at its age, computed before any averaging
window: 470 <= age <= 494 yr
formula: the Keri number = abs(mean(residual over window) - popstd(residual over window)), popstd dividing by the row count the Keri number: 19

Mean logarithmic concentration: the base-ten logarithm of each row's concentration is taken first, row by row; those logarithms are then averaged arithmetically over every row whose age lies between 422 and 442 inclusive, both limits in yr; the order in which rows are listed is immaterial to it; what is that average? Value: 2.11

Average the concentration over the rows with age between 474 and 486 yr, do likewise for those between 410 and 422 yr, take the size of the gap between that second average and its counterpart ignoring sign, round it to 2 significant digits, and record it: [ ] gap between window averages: 34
